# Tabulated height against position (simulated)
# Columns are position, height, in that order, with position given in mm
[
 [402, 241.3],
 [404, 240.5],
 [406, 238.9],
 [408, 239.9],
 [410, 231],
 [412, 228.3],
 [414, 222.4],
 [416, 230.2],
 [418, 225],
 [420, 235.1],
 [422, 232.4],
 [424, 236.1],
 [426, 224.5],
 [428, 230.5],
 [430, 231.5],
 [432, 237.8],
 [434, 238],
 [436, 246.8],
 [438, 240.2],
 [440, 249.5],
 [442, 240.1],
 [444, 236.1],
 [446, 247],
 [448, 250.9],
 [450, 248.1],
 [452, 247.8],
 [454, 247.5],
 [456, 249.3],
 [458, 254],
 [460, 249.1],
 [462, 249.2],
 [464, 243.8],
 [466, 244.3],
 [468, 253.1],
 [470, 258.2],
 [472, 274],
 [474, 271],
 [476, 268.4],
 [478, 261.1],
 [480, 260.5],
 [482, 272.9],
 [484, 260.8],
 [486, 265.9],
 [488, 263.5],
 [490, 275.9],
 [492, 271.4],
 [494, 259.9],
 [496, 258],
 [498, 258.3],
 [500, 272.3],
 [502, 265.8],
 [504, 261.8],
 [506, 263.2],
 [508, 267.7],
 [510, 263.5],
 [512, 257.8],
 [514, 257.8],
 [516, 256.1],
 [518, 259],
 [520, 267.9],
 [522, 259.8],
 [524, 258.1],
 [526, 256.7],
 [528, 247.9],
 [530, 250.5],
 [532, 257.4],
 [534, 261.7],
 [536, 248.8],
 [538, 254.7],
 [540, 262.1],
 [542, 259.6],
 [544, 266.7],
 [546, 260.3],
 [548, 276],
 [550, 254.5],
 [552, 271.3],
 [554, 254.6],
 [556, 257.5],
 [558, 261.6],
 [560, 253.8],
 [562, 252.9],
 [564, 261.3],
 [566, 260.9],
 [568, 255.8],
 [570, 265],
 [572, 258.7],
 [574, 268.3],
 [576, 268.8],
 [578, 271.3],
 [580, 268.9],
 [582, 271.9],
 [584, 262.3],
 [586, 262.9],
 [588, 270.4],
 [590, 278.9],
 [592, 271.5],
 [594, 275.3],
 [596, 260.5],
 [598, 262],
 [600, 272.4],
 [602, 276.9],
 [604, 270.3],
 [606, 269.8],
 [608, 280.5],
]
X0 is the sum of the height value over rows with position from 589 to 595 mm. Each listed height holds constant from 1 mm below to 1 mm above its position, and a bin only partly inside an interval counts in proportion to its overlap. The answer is 826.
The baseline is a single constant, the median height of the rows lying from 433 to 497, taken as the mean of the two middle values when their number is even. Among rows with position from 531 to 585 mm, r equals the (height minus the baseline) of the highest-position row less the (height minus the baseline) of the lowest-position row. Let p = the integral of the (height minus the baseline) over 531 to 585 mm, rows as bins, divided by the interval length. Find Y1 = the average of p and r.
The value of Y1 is 7.3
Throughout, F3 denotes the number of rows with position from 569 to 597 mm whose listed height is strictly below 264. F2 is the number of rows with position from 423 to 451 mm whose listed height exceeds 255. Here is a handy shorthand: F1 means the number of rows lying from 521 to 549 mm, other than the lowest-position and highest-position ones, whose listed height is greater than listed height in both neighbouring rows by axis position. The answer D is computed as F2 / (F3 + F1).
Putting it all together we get 0.0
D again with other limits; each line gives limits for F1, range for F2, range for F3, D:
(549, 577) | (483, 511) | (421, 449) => 0.8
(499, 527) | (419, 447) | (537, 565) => 0.0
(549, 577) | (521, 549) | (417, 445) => 0.6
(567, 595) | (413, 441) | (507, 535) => 0.0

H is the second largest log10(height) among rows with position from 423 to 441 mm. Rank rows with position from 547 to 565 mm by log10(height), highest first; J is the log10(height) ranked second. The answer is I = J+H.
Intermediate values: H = 2.39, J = 2.433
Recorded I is 4.83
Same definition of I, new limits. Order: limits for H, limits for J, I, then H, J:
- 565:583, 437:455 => 4.83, 2.43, 2.397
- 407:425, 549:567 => 4.79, 2.37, 2.418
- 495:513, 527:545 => 4.85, 2.43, 2.418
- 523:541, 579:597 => 4.86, 2.42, 2.440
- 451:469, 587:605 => 4.85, 2.40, 2.442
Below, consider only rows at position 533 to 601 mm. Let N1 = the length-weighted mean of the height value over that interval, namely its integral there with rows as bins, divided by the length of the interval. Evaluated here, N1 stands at 264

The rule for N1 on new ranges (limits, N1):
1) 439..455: 246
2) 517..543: 257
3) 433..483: 252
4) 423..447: 238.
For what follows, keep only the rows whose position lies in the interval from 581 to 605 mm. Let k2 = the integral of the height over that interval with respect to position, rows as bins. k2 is 6471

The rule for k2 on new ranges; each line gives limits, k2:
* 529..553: 6247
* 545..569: 6241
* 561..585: 6332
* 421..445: 5687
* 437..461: 5919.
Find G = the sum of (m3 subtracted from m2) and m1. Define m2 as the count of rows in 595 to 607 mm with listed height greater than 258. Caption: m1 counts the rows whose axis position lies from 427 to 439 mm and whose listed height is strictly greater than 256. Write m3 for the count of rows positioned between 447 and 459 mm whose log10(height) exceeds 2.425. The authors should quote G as 6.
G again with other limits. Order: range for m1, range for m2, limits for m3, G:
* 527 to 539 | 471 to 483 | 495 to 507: 7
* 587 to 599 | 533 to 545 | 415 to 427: 10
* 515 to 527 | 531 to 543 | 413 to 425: 9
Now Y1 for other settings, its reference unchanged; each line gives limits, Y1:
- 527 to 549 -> 17.4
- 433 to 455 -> 1.1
